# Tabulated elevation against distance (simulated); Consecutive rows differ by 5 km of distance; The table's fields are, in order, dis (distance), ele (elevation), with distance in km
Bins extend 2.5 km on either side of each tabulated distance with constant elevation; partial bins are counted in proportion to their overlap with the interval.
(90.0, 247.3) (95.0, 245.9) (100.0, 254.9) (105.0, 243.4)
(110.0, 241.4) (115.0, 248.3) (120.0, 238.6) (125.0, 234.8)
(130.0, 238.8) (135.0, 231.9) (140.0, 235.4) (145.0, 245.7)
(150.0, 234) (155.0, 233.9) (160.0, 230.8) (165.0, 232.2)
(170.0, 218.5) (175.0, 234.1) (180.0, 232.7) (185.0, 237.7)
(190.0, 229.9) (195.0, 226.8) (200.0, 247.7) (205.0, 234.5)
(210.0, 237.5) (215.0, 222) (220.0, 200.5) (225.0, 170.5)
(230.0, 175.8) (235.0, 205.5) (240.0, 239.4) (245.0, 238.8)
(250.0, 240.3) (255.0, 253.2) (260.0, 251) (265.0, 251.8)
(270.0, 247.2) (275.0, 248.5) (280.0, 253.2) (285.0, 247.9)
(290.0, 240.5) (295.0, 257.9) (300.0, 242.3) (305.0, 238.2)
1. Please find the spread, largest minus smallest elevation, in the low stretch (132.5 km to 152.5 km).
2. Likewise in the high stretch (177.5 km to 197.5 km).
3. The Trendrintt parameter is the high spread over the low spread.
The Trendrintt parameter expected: 0.8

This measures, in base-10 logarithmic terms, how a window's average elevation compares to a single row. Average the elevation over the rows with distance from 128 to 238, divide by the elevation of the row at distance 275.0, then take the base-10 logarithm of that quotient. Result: -0.04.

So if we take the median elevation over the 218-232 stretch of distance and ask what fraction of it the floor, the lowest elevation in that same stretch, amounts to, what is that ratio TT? 0.970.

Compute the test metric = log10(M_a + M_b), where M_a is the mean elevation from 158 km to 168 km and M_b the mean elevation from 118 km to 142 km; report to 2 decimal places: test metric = 2.67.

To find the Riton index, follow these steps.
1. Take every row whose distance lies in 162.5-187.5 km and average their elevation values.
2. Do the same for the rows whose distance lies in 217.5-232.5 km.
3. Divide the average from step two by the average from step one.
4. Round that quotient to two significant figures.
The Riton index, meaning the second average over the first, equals 0.79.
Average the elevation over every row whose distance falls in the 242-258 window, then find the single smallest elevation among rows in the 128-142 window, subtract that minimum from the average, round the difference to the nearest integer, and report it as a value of 12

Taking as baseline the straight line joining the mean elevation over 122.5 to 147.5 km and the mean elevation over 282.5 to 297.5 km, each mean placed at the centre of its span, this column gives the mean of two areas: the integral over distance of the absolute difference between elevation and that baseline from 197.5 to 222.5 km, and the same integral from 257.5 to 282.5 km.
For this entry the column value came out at 247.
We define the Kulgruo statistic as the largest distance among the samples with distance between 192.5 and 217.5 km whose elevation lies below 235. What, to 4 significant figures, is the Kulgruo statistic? 215.0 km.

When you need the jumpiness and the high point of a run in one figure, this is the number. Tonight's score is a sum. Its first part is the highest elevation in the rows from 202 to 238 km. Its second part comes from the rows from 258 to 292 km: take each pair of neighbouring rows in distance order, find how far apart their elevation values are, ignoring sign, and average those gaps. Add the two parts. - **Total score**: 242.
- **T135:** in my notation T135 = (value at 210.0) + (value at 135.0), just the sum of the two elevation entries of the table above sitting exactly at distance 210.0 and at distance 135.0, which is 469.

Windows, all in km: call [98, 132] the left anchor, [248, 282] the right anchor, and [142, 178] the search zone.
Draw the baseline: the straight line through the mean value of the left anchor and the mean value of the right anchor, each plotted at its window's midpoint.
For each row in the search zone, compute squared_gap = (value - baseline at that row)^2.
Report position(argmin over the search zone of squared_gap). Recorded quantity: 145.0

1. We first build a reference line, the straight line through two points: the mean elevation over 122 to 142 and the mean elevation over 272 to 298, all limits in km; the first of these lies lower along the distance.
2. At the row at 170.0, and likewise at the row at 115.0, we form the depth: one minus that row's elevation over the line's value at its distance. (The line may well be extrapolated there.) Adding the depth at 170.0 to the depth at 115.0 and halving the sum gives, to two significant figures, 0.011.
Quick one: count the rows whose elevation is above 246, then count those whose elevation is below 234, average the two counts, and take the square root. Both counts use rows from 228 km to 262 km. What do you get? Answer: 1.41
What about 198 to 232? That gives 1.58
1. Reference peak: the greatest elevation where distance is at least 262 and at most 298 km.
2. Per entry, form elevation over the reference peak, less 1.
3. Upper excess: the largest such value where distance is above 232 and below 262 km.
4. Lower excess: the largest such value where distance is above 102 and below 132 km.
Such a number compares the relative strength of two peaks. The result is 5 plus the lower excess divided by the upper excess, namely 7.0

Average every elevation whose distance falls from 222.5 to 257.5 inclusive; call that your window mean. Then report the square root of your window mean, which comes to 14.75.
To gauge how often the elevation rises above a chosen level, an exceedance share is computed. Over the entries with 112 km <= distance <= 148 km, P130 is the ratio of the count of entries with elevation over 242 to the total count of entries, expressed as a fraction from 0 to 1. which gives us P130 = 0.29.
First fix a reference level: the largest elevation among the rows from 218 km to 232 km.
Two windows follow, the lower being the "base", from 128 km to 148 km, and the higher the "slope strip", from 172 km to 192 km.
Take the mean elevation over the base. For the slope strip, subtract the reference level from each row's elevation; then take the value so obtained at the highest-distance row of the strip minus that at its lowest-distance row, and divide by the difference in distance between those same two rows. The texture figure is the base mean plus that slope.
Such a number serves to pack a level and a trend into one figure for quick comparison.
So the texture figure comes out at 238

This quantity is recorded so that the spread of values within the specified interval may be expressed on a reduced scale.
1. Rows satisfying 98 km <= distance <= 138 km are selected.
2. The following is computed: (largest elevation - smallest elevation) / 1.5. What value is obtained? 15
